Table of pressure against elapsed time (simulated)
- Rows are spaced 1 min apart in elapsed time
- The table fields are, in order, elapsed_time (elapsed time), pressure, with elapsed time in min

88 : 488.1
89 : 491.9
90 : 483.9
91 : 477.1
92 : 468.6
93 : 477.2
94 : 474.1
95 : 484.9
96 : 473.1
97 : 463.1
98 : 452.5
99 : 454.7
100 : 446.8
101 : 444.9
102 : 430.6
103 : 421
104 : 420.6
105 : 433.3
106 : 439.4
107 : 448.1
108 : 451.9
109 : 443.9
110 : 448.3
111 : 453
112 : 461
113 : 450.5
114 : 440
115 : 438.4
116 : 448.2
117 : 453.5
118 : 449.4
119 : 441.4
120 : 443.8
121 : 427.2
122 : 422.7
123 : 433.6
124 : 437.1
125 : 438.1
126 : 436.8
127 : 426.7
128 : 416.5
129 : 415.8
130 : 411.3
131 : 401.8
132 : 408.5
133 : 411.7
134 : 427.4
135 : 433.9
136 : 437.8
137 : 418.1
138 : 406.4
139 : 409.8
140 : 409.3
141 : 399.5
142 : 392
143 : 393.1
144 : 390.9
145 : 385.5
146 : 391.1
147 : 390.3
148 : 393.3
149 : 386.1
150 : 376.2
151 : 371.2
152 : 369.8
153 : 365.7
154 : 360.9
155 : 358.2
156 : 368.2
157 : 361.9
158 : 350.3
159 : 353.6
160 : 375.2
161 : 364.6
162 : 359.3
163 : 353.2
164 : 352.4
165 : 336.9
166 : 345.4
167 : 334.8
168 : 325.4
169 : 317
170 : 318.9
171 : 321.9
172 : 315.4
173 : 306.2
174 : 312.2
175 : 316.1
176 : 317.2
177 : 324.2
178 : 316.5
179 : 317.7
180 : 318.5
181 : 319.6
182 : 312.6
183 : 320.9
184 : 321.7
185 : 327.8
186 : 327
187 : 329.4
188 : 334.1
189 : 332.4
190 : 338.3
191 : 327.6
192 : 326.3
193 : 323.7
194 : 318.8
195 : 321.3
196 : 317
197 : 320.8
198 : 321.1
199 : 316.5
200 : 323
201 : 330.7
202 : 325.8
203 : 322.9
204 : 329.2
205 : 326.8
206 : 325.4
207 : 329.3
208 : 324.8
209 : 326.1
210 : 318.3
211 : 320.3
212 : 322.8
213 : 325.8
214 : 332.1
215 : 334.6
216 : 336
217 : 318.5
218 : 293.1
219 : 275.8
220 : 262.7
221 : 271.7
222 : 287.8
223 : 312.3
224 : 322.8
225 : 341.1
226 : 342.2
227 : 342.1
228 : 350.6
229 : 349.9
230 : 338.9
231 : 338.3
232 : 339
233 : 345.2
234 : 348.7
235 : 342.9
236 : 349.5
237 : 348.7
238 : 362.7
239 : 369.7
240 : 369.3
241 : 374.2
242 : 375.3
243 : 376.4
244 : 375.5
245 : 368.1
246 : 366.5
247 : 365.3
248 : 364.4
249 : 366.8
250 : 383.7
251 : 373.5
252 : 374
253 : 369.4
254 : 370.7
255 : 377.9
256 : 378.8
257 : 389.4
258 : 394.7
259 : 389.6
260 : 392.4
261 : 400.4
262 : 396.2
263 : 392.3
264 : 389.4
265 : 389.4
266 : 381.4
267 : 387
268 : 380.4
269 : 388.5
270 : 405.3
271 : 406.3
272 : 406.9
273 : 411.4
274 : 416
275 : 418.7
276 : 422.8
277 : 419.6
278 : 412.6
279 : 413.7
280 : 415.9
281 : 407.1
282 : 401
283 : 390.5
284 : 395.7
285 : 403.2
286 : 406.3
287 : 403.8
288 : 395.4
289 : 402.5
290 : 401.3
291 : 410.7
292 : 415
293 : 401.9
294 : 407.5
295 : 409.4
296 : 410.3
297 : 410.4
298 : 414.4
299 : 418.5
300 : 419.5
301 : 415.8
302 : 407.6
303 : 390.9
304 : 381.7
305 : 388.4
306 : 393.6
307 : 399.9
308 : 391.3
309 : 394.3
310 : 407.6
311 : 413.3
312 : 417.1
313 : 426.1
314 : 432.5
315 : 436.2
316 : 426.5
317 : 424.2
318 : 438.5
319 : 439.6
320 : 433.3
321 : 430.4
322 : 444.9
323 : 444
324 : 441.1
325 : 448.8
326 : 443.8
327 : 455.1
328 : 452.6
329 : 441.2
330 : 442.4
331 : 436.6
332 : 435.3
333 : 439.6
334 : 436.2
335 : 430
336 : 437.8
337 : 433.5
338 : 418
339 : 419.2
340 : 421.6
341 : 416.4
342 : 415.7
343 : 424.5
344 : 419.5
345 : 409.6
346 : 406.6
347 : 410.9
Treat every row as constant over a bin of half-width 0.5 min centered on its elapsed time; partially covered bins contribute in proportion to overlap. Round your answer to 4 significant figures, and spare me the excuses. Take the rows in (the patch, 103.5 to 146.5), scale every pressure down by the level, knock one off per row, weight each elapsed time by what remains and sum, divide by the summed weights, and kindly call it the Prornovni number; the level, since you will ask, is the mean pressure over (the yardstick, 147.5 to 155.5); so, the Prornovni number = 121.2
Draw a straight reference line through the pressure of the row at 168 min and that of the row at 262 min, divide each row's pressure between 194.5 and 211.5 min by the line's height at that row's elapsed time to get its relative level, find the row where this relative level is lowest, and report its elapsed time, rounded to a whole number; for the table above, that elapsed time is 210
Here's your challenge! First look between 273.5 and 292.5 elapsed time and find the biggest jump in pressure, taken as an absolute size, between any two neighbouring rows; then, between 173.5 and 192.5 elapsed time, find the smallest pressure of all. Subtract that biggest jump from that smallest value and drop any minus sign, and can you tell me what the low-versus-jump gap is 302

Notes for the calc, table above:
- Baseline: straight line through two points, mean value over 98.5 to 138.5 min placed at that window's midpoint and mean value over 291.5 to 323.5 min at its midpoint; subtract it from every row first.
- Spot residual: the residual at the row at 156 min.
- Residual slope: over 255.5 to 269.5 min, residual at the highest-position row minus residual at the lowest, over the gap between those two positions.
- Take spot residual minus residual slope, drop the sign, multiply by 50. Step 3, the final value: 3159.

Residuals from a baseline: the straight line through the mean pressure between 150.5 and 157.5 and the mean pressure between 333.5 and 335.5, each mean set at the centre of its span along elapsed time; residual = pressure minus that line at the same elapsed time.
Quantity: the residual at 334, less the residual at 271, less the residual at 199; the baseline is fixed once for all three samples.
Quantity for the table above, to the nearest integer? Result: 72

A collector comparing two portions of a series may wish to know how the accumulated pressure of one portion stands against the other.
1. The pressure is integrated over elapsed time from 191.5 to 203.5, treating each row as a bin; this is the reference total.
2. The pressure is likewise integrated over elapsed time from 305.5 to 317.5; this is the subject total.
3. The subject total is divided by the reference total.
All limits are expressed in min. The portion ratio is 1.28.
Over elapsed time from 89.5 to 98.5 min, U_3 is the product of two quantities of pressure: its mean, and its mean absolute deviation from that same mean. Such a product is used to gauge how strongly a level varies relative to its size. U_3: 3568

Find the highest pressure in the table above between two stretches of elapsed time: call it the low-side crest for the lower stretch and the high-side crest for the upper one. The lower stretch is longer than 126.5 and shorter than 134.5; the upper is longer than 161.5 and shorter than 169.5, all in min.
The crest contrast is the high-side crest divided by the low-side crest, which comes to 0.84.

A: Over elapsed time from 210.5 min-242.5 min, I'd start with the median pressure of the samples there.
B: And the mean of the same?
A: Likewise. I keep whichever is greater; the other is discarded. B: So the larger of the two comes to 339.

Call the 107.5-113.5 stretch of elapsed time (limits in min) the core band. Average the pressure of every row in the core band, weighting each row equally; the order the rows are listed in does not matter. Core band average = 451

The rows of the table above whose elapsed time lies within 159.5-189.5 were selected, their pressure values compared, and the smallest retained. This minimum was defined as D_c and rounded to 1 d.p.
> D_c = 306.2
